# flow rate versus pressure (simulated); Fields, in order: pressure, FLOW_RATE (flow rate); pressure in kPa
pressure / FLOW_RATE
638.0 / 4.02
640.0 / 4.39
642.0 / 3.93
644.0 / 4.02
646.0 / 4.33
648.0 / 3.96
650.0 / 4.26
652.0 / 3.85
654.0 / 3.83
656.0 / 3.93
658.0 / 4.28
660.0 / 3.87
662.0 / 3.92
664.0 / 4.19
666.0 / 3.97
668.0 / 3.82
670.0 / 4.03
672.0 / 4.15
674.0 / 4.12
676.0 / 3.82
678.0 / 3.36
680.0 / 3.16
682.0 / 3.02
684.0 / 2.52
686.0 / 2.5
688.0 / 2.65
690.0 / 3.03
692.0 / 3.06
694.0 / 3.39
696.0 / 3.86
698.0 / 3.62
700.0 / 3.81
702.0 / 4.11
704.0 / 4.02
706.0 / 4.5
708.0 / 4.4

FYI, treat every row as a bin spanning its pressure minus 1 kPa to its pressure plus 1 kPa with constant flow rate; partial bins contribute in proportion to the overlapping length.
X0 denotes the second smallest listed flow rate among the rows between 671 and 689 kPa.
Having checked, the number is 2.52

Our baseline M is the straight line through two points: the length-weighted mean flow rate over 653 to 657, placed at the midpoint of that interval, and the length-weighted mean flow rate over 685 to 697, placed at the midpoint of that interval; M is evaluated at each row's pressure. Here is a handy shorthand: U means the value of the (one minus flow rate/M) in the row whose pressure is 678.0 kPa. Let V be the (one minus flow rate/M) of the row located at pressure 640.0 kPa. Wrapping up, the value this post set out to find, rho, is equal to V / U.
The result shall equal -14.3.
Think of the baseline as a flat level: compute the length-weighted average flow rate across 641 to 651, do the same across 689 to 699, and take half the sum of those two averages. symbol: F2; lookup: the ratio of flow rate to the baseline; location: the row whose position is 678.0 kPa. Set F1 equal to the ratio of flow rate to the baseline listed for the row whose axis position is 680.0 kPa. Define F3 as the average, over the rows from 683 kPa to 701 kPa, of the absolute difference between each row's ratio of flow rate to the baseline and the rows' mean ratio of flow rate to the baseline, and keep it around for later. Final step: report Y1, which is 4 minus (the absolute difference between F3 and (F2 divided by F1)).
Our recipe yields 3.06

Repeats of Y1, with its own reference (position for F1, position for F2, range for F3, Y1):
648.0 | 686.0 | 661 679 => 3.42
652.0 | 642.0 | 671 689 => 3.12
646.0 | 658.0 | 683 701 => 3.13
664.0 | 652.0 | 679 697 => 3.16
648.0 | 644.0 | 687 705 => 3.10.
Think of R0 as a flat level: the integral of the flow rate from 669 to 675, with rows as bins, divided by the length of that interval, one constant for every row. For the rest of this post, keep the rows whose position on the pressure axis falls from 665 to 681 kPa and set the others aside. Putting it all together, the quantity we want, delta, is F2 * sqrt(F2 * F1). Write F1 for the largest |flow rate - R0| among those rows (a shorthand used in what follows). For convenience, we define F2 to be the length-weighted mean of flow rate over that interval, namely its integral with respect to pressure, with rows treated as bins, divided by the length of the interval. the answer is 7.2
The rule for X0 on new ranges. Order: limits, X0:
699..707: 4.02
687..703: 3.03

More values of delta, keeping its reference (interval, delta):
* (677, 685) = 6.6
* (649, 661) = 4.2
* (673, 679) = 6.3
